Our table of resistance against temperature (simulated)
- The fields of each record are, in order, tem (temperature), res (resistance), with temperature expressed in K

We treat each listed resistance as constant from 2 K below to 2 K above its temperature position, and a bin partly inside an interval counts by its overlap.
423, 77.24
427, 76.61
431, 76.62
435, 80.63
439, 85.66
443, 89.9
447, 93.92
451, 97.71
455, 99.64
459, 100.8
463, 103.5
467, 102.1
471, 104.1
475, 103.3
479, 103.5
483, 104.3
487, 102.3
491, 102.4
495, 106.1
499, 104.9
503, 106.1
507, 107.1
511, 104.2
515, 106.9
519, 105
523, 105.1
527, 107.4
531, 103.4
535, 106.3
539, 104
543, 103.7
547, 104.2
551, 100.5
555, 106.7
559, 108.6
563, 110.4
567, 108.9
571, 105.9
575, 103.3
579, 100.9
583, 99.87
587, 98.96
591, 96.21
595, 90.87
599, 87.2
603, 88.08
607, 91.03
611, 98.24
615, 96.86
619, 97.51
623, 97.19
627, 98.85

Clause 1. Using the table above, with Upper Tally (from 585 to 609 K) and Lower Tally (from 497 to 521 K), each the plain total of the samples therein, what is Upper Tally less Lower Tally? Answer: -82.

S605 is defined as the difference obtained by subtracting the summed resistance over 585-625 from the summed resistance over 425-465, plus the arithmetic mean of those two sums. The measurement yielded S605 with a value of 886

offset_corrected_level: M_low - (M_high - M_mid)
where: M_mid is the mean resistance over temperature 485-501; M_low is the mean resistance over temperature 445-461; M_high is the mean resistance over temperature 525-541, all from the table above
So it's 97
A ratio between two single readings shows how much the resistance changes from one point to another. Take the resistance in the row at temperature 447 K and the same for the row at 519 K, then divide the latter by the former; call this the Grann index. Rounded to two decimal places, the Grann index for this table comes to 1.12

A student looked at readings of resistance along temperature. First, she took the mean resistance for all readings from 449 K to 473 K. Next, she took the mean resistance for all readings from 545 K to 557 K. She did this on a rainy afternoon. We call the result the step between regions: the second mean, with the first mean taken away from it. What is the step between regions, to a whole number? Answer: 2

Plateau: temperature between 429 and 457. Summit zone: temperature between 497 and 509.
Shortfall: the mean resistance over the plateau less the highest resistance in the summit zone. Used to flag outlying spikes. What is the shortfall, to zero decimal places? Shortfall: -18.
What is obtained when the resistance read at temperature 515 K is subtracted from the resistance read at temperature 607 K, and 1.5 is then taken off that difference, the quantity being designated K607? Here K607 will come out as -17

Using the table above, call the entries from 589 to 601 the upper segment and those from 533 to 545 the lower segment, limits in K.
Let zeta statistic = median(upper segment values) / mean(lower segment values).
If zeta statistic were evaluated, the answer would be 0.87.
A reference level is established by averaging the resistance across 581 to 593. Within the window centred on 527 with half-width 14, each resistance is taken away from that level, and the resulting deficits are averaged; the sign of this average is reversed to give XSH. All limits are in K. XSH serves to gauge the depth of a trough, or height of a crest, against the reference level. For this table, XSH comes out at 7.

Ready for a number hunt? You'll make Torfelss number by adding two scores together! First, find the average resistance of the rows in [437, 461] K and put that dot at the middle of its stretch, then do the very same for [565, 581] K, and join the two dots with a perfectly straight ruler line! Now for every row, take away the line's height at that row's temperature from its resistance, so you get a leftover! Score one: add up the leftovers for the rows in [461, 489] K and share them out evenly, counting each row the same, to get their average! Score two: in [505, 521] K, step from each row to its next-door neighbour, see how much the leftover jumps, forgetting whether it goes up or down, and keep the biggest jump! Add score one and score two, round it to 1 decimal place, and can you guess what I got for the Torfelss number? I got 9.8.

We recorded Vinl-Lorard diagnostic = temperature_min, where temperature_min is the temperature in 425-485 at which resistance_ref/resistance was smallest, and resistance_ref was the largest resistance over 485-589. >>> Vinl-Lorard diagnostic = 483 K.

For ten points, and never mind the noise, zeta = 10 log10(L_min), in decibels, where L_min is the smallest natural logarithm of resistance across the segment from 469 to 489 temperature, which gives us 6.65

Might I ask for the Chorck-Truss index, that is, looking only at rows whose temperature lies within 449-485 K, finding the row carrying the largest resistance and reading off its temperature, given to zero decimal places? 483 K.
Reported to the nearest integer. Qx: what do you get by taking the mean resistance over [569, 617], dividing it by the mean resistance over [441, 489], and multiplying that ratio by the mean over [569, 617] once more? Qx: 93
